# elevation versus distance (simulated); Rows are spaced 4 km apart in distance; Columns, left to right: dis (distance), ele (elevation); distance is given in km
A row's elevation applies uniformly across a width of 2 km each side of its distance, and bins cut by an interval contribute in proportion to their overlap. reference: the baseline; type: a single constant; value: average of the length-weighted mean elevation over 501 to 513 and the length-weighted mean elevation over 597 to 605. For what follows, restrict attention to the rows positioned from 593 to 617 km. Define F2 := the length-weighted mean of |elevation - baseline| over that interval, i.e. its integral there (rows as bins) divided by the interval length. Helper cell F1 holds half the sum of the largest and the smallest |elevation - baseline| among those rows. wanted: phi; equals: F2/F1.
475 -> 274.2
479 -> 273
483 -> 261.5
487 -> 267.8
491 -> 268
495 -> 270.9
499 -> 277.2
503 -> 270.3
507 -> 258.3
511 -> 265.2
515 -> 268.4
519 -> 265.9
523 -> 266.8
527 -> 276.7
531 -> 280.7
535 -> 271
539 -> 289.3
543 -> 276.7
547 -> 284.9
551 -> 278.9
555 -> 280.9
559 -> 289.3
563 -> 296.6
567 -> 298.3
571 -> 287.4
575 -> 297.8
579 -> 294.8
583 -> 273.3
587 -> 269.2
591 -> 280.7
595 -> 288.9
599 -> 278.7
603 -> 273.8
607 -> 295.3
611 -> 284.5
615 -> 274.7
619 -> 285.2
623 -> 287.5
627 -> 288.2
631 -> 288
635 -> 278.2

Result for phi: 0.9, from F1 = 14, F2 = 12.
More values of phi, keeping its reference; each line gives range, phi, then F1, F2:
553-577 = 1.1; 19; 21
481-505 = 0.8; 5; 4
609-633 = 1.3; 11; 14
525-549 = 1.0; 10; 9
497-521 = 0.8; 6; 5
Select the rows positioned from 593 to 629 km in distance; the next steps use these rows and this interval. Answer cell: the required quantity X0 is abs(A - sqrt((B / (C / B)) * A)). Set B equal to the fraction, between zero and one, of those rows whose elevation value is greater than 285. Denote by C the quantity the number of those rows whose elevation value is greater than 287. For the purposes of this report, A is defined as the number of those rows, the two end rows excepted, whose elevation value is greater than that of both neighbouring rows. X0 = 0.7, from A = 1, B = 0.56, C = 4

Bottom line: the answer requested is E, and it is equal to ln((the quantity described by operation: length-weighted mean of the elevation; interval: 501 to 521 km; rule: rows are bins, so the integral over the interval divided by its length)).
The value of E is 5.58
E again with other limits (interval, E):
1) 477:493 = 5.59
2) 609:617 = 5.63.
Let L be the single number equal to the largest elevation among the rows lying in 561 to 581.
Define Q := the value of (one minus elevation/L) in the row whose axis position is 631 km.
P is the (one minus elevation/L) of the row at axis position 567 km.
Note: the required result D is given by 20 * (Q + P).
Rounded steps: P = 0.000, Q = 0.035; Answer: 0.7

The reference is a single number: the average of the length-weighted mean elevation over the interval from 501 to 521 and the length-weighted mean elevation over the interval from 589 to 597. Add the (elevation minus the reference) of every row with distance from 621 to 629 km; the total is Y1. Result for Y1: 25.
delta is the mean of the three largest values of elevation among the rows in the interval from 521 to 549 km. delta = 285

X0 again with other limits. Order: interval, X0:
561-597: 1.6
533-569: 1.7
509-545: 2.8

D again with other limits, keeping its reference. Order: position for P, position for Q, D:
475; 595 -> 2.2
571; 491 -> 2.8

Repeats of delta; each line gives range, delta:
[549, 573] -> 295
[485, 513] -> 273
